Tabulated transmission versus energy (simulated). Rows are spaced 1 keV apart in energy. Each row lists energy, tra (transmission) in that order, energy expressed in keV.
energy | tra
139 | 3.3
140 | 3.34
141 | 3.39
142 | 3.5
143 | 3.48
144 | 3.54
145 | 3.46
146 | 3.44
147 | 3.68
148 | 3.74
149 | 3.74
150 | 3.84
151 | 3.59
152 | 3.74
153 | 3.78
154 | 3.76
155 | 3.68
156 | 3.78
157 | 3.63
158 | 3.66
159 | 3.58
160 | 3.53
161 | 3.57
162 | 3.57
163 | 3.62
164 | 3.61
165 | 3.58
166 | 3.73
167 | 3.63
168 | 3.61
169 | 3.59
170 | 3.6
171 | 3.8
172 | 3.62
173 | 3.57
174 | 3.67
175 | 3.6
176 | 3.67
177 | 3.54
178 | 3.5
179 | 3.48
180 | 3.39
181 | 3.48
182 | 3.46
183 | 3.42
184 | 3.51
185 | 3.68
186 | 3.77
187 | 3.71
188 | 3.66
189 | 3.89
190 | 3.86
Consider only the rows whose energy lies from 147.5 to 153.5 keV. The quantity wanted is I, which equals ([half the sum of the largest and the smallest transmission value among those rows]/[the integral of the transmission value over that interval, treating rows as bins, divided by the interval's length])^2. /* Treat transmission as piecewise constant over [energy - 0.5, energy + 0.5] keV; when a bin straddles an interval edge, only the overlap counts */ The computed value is 0.99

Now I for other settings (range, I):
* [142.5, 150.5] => 1.01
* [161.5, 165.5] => 1.00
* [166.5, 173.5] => 1.03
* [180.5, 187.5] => 1.01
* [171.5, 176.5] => 1.00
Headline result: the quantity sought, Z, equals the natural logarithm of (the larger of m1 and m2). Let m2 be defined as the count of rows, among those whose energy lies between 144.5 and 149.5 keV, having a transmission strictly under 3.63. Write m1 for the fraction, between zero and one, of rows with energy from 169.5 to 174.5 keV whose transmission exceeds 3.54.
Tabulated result 0.69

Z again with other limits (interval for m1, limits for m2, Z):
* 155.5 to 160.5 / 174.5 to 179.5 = 1.39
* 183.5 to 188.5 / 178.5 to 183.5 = 1.61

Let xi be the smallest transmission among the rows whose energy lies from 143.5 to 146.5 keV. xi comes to 3.44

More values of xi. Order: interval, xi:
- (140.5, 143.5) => 3.39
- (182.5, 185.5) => 3.42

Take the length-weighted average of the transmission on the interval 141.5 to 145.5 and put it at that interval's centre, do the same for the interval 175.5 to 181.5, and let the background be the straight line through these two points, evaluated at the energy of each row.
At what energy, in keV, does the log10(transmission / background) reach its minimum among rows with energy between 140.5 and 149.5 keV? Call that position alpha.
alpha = 141 keV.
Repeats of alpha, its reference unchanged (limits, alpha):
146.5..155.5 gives 151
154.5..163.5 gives 160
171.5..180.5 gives 180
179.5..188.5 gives 180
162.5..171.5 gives 165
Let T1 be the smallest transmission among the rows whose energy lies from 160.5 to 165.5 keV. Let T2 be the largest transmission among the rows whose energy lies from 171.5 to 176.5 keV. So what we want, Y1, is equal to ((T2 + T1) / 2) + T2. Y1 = 7.29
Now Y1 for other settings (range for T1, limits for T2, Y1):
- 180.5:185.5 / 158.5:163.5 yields 7.14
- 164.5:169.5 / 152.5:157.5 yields 7.46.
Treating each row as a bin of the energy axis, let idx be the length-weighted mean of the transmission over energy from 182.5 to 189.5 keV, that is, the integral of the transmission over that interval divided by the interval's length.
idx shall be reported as 3.66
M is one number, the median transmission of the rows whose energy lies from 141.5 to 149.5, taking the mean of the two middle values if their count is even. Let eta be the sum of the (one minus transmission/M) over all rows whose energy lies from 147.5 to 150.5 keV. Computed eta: -0.22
